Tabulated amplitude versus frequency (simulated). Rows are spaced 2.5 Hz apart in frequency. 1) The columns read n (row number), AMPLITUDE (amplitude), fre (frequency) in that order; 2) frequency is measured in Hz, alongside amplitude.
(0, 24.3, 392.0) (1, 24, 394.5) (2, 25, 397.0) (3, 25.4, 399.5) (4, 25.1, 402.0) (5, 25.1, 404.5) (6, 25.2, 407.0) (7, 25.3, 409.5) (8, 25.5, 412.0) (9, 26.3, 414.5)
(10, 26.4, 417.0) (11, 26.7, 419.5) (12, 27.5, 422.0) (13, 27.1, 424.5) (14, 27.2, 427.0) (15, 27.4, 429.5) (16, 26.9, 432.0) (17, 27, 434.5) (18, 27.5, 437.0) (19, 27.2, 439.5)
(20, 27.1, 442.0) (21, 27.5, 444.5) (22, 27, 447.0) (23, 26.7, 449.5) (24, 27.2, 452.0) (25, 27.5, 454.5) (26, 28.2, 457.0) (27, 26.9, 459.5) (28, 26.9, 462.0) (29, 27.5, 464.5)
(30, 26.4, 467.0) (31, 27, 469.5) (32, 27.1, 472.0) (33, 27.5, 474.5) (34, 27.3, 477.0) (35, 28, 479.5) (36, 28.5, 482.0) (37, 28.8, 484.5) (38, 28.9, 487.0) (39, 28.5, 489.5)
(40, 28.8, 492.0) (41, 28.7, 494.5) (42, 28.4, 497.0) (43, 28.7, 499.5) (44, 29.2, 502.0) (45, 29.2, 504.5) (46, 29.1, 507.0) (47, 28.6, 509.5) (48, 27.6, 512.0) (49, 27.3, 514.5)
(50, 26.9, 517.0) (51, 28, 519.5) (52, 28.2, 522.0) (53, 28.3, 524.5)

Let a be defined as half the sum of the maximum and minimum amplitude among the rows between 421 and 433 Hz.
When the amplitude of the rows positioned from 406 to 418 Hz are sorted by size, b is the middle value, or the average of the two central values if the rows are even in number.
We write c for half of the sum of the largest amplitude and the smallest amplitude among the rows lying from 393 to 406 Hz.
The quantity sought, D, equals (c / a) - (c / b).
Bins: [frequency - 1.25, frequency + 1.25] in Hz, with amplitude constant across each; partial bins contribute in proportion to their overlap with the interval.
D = -0.061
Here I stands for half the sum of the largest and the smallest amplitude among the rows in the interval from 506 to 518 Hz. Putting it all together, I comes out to 28.0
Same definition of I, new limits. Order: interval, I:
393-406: 24.7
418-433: 27.1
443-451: 27.1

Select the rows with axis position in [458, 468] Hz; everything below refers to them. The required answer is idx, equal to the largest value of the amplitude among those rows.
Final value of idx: 27.5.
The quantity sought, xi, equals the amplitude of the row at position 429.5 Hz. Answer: 27.4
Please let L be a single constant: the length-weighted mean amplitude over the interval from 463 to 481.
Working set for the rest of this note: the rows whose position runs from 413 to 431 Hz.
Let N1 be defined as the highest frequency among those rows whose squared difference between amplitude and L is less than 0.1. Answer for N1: 429.5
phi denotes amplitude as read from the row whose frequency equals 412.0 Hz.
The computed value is 25.5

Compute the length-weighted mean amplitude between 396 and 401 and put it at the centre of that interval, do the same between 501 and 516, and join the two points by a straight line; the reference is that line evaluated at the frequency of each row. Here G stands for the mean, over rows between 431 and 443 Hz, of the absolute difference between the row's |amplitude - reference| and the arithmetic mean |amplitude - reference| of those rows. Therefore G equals 0.14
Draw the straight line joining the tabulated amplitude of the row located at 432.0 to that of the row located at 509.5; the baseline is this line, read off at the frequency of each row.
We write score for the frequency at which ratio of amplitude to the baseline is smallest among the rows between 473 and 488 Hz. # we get 477.0 Hz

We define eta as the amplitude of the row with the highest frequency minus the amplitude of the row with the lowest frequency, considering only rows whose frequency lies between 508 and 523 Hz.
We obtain -0.4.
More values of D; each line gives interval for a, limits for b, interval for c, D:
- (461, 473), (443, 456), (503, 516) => 0.010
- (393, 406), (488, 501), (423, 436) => 0.153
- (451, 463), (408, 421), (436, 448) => -0.047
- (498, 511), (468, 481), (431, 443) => -0.055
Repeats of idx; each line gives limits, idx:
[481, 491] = 28.9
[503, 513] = 29.2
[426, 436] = 27.4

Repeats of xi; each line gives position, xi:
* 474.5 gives 27.5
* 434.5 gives 27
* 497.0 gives 28.4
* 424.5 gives 27.1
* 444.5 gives 27.5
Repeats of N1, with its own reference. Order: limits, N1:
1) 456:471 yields 469.5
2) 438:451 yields 447.0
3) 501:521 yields 514.5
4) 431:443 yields 442.0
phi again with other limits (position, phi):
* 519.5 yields 28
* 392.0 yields 24.3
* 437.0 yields 27.5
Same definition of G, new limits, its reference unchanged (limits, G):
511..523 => 0.37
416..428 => 0.26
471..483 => 0.20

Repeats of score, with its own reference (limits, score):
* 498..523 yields 517.0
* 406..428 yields 407.0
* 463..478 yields 467.0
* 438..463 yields 462.0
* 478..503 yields 479.5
